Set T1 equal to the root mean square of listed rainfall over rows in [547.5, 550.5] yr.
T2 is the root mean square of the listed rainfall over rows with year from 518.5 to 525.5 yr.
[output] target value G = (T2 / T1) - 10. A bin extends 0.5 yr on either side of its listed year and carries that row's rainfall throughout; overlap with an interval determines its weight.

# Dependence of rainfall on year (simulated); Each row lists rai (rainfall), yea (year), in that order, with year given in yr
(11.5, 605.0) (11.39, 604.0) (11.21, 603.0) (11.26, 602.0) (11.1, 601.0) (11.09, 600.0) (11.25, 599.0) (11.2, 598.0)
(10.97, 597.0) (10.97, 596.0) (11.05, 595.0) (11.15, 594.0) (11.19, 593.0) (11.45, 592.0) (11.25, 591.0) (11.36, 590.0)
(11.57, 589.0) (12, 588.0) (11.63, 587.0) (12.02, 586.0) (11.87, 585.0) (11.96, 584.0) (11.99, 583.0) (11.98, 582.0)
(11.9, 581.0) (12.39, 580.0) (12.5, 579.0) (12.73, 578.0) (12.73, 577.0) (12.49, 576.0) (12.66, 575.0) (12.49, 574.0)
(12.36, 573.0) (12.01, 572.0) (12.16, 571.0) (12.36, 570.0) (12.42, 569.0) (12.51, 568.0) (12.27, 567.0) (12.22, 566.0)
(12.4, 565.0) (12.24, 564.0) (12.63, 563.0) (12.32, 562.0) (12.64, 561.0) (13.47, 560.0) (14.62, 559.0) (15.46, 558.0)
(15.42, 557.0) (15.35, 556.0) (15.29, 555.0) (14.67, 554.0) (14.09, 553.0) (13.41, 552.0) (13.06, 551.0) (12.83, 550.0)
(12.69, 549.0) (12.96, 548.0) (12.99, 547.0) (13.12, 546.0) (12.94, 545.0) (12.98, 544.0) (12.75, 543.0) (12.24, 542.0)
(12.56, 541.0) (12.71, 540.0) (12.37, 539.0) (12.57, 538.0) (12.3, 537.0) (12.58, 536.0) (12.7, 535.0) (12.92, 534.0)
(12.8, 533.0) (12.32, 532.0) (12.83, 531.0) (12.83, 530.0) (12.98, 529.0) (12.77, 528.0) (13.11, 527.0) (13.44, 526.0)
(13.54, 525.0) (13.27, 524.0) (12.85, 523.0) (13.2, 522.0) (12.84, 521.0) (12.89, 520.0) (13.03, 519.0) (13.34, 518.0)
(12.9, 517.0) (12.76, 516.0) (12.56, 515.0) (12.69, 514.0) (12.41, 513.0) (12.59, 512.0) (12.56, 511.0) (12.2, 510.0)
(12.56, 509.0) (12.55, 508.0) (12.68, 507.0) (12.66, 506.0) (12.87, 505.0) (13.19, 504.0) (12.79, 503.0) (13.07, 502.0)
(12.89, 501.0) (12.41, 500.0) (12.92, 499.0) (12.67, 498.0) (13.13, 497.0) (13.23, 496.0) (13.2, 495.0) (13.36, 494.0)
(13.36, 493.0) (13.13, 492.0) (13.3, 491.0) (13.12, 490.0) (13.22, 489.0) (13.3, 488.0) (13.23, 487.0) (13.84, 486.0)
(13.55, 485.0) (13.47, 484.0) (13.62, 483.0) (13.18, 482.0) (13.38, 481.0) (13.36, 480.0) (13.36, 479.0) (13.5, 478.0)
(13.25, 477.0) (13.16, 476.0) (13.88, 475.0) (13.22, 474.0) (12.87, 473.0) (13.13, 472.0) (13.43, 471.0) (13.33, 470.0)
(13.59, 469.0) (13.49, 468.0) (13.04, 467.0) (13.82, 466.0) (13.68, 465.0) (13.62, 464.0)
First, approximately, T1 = 12.8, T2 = 13.1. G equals -8.98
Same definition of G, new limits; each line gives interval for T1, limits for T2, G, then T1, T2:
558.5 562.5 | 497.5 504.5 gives -9.03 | 13.3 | 12.9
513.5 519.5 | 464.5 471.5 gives -8.95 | 12.9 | 13.5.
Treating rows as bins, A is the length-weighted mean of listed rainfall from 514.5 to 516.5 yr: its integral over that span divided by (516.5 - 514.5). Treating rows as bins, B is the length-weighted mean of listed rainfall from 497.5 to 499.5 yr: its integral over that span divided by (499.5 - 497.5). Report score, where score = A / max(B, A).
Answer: 0.99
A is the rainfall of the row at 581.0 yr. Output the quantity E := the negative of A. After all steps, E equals -11.9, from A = 11.9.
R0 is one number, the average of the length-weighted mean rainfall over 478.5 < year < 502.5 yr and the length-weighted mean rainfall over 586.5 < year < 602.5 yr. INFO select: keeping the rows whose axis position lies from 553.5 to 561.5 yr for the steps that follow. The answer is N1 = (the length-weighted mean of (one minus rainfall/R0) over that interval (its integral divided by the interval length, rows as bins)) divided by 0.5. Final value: -0.39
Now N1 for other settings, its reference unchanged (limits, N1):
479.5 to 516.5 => -0.12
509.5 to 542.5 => -0.09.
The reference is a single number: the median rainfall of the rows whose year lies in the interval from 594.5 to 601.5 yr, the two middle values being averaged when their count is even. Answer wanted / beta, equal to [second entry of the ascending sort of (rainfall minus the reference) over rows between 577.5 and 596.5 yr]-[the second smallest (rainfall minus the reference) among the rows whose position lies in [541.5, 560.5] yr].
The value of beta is -1.6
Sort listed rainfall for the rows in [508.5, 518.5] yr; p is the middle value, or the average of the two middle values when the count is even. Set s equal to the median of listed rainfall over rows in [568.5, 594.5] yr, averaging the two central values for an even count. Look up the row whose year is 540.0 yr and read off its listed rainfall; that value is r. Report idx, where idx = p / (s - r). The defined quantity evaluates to -18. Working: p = 12.6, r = 12.71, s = 12.0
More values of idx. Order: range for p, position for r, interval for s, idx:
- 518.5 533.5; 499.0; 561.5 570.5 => -23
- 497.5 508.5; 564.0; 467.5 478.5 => 12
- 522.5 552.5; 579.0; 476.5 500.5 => 17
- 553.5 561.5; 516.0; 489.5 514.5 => 136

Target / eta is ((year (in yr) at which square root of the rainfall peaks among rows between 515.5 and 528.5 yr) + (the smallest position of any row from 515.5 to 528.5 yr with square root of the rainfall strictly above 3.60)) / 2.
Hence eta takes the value 521.5 yr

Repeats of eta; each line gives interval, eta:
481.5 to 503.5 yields 484.0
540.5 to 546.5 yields 545.0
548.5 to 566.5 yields 554.5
